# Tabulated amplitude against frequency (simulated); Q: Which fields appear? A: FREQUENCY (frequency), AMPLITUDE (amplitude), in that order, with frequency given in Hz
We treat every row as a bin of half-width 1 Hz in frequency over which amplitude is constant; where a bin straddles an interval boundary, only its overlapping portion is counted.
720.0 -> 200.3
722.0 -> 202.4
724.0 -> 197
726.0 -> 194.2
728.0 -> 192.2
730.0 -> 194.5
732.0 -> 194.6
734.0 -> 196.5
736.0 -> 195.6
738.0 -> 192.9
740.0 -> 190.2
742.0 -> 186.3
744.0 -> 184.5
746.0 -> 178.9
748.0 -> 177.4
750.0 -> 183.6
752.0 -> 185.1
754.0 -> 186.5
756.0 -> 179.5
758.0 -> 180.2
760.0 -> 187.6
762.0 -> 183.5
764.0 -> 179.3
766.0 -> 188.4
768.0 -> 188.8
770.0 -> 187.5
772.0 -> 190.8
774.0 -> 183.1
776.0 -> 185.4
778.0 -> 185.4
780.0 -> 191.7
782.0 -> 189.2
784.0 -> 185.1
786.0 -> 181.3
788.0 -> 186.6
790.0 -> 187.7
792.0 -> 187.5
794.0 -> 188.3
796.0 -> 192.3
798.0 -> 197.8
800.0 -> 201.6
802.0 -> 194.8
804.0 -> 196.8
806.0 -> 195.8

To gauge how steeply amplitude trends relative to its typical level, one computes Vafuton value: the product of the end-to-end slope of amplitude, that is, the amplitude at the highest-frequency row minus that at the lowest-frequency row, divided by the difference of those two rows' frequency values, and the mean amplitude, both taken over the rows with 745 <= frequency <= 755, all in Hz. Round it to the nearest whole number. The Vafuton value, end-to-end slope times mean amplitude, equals 173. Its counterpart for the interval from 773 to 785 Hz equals 37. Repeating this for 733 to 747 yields -278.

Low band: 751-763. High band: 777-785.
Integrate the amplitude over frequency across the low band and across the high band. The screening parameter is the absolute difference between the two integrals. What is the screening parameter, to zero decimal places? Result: 702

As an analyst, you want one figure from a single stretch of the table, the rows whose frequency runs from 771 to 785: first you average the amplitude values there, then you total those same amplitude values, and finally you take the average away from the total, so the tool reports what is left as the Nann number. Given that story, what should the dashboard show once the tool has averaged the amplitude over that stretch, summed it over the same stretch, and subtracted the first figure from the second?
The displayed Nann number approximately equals 1123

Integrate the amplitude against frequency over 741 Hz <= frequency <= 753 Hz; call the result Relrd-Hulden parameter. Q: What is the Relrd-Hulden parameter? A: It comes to 2192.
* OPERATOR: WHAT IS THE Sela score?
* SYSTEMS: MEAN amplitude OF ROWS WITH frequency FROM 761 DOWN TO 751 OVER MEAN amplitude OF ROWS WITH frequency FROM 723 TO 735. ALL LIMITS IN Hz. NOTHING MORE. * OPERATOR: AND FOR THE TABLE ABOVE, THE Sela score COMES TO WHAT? 0.94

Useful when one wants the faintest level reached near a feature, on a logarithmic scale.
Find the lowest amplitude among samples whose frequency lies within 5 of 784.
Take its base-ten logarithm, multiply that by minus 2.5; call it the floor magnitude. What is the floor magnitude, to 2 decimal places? -5.65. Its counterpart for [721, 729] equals -5.71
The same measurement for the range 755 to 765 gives -5.63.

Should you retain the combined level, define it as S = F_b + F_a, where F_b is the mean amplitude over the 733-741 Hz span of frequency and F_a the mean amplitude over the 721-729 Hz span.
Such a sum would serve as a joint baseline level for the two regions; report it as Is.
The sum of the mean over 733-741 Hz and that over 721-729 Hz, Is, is 390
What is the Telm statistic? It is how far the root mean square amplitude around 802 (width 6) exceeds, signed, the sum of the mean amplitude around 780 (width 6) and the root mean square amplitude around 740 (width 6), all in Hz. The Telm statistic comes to -181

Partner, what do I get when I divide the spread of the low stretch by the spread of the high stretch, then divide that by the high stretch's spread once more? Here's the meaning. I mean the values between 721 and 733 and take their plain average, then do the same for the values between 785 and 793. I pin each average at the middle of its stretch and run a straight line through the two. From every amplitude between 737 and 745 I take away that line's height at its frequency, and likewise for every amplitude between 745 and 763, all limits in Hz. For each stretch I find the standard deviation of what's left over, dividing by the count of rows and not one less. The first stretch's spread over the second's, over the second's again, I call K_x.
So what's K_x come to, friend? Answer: 0.20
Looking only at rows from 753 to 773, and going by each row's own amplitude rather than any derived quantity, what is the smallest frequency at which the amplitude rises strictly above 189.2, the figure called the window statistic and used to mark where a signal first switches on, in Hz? 772.0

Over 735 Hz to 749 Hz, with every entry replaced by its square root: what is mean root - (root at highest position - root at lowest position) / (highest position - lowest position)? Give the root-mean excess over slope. 13.71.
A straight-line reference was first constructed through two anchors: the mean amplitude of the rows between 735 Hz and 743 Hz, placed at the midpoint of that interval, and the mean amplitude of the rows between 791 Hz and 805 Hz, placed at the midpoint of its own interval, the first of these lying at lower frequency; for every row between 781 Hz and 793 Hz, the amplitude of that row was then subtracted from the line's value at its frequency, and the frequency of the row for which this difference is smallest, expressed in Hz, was 782.0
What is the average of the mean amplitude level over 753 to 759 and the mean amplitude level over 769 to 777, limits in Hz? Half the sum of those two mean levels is 184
